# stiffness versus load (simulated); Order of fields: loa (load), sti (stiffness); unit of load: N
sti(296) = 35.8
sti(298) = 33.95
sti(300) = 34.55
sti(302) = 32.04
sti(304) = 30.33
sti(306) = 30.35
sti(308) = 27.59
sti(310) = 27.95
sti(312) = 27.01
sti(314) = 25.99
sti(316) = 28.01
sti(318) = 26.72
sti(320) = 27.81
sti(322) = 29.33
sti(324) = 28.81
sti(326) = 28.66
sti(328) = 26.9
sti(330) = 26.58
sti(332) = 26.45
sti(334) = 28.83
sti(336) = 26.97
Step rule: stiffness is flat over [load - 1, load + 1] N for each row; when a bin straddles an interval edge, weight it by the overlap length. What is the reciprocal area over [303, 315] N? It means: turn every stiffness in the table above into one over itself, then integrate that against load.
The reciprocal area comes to 0.43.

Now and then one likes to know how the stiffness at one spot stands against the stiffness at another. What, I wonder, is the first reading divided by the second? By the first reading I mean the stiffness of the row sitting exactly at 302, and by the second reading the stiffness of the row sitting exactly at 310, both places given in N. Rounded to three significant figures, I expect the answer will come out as 1.15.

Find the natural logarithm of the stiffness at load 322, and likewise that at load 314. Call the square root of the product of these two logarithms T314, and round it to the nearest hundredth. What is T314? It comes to 3.32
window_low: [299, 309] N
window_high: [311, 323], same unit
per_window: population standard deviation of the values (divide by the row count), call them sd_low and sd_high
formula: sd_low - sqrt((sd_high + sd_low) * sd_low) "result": -0.483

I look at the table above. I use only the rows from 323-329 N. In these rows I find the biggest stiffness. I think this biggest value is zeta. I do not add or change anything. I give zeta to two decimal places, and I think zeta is 28.81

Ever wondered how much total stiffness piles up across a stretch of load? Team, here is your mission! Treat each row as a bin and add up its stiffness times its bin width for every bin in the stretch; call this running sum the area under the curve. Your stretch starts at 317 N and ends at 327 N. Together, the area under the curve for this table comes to 283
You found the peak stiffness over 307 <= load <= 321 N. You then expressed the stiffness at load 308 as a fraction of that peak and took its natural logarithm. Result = -0.015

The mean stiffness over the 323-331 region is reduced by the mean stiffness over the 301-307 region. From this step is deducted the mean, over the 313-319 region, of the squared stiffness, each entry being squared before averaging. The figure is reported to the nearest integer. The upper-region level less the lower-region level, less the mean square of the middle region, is -728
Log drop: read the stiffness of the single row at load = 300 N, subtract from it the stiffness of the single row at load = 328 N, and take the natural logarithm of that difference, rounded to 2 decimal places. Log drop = 2.03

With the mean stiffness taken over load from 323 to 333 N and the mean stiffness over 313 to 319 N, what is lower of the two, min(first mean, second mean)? 26.9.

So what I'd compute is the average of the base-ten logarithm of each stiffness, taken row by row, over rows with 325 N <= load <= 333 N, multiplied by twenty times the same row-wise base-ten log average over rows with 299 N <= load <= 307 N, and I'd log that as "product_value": 43.1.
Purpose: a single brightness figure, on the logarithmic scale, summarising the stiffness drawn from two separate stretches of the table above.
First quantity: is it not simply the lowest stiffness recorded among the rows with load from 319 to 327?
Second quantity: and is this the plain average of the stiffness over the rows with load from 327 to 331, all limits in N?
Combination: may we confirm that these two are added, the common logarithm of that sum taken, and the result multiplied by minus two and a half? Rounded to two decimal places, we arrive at -4.34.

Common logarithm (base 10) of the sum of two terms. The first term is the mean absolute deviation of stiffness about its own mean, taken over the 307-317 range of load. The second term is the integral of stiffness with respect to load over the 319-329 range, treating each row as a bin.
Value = 2.453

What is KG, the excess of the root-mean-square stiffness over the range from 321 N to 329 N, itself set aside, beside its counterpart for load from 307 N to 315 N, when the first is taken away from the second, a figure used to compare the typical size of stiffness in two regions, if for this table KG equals -1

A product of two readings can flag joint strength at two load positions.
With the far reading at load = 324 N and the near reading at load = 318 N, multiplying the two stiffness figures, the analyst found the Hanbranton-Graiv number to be 770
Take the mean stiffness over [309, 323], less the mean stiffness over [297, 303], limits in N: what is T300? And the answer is -6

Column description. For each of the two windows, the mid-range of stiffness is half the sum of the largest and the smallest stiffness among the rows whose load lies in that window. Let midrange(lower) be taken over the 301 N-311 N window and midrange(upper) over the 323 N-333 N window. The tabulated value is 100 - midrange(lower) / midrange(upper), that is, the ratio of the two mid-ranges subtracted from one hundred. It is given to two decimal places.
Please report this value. 98.92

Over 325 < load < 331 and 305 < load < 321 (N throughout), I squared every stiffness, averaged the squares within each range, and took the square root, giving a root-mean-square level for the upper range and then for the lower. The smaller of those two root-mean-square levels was 27.4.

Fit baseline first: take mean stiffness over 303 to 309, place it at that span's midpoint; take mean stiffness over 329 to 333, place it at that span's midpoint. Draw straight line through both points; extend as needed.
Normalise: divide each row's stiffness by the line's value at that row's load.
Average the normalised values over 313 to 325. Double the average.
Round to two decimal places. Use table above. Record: 1.99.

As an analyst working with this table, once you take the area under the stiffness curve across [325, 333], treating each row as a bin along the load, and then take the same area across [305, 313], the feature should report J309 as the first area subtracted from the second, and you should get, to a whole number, 9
